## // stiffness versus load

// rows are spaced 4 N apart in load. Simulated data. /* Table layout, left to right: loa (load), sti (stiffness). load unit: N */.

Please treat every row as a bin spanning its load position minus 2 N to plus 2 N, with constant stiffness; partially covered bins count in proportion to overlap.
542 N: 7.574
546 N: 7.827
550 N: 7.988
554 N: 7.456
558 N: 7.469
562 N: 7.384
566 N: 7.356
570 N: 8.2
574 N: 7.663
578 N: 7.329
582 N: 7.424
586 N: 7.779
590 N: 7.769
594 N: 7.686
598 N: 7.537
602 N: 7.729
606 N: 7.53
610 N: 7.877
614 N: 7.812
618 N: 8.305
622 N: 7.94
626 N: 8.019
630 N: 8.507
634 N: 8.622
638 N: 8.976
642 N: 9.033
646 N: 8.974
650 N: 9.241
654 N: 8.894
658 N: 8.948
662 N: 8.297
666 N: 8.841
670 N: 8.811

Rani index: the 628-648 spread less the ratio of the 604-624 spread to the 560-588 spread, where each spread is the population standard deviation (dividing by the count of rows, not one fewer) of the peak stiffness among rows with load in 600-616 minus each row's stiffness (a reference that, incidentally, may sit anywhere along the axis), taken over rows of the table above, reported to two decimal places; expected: -0.63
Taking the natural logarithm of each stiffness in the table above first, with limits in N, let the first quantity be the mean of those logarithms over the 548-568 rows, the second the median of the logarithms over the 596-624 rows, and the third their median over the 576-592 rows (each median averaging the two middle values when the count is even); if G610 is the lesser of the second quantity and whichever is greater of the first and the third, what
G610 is 2.03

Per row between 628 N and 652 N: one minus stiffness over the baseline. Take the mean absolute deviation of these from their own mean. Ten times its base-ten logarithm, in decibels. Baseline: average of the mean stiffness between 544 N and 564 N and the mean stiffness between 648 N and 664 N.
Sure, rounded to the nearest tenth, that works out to -15.8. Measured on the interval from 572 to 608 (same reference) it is -17.9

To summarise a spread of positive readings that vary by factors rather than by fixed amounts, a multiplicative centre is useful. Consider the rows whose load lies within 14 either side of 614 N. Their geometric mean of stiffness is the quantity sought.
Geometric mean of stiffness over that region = 7.9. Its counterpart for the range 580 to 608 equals 7.6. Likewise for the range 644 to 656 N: 9.0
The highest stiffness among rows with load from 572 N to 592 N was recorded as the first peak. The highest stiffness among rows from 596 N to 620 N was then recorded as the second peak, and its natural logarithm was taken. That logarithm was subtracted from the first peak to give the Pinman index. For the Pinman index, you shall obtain 5.7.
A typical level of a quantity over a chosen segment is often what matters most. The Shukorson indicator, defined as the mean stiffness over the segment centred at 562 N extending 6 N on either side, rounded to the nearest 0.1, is 7.4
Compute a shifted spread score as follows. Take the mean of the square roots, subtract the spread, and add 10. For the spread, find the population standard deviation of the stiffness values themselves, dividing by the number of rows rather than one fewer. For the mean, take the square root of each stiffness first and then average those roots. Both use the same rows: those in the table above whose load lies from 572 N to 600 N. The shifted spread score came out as 12.6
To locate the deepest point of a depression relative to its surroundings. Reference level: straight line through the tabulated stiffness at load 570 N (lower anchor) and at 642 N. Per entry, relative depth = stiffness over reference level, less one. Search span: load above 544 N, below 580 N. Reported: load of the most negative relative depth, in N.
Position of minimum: 578 N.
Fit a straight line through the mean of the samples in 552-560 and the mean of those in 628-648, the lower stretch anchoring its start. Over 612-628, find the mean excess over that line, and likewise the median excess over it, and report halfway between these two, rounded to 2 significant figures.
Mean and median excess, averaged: -0.56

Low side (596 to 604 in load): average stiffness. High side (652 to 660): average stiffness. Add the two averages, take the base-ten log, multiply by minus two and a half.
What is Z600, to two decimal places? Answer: -3.05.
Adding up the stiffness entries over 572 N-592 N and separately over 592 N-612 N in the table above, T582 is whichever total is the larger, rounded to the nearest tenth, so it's 38.4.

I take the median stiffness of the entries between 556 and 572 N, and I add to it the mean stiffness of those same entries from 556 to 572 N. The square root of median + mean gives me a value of 3.88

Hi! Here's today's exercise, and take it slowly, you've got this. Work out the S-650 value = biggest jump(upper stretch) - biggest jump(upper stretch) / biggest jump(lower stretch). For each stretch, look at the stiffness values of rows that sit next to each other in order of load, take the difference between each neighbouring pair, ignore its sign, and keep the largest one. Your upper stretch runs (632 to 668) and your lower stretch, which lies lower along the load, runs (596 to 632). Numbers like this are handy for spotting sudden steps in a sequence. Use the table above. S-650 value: -0.67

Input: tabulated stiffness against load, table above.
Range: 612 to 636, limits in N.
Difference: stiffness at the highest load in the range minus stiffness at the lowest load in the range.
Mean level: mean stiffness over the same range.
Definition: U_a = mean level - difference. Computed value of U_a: 7.39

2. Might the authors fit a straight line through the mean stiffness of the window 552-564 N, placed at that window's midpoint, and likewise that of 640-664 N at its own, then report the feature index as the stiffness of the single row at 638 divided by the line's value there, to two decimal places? 1.03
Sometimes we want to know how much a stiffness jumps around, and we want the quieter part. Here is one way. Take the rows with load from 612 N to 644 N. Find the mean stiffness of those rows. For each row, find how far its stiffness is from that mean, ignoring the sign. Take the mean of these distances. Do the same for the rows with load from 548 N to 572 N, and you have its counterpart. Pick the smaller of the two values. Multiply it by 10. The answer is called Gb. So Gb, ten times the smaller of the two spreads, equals 3.01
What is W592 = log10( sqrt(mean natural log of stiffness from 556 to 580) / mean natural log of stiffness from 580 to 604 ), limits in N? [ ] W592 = -0.156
